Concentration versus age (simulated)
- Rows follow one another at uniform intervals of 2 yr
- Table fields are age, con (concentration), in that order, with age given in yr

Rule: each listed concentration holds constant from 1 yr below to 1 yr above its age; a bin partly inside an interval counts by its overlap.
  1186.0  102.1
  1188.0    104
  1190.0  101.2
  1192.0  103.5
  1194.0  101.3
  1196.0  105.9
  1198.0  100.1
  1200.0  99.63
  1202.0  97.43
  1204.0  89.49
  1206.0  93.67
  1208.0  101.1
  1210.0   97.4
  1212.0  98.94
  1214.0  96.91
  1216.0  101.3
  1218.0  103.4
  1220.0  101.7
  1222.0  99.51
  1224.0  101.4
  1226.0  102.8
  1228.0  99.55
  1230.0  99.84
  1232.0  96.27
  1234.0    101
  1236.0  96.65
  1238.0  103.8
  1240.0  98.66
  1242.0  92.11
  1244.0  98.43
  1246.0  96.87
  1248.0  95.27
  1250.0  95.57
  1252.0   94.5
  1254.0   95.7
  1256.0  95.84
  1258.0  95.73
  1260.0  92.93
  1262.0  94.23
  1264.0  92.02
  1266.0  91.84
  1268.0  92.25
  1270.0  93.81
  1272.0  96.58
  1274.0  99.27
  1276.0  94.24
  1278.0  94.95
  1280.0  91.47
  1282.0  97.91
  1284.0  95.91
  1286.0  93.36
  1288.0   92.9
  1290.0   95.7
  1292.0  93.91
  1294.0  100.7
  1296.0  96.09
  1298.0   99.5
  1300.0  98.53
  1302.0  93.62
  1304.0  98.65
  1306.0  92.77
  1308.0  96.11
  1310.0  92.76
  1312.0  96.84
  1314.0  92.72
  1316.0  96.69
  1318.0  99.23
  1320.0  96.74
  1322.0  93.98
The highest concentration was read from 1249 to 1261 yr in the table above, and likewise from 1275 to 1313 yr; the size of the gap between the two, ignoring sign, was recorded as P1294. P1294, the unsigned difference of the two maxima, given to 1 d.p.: 4.9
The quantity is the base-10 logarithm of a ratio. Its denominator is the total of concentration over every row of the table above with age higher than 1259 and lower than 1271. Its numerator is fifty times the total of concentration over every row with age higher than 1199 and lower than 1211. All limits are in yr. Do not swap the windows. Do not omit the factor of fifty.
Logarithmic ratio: 1.72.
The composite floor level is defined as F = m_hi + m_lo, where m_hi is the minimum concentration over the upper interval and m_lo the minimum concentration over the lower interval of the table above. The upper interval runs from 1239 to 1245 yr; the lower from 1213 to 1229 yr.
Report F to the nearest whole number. 189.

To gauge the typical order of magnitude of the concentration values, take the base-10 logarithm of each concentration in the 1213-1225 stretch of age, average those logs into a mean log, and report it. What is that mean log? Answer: 2.003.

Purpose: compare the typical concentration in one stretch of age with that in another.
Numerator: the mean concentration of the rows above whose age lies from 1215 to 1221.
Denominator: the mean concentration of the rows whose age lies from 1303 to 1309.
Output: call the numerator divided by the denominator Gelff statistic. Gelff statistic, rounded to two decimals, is 1.07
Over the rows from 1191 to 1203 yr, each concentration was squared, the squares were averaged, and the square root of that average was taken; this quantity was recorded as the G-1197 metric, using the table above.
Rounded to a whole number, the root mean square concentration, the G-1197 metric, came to 101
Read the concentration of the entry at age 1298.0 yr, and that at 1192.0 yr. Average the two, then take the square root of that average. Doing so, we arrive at 10.1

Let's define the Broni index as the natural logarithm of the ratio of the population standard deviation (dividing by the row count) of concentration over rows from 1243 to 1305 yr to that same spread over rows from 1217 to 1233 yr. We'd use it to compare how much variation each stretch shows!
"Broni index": 0.1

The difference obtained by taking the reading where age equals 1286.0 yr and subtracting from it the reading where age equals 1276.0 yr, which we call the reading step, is -0.9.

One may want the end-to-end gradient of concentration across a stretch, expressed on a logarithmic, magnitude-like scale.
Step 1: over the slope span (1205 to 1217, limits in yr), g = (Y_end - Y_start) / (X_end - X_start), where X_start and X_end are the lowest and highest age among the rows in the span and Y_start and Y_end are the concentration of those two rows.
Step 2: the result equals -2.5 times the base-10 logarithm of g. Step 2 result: 0.3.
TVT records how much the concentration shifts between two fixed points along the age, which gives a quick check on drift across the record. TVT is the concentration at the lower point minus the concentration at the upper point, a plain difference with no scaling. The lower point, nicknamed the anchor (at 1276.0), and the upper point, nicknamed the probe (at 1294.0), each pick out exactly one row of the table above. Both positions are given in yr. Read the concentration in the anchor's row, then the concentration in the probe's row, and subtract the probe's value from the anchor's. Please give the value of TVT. -6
